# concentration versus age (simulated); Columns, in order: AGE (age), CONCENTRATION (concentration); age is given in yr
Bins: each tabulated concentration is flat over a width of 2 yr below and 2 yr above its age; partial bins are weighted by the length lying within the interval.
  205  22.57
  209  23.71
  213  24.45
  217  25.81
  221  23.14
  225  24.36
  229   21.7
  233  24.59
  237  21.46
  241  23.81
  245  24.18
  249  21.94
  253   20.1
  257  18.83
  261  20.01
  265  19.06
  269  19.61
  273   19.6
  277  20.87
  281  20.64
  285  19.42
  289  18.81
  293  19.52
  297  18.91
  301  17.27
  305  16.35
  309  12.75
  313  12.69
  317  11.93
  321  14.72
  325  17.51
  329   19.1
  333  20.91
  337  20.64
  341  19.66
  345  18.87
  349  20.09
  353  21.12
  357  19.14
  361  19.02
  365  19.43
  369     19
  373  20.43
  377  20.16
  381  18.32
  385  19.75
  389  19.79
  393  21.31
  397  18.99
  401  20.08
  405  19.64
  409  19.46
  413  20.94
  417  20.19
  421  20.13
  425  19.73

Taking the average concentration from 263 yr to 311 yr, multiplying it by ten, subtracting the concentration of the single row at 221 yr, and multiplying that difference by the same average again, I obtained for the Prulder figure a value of 3018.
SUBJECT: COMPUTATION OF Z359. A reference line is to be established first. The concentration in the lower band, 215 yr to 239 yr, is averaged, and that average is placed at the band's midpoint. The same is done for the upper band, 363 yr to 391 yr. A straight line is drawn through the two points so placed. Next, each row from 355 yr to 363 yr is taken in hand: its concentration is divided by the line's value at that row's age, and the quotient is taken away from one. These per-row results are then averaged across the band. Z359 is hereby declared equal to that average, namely 0.047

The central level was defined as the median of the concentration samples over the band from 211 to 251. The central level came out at 24.0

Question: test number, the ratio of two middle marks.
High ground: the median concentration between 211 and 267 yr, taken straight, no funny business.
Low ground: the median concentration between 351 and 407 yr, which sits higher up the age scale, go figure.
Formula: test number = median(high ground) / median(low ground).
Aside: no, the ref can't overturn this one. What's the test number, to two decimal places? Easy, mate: 1.14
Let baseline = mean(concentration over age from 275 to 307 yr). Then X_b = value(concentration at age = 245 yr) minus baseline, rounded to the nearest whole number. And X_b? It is 5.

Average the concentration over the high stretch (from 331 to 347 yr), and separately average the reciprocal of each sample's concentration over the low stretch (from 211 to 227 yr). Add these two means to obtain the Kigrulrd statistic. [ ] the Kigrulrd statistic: 20.06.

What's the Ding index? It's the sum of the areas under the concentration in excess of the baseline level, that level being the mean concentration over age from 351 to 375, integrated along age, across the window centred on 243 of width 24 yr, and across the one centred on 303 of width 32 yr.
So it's -45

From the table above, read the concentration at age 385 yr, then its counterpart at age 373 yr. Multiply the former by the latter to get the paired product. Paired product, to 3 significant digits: 403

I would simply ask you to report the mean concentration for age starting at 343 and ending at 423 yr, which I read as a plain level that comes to 19.8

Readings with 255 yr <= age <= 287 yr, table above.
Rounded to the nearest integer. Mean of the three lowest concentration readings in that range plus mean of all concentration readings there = 39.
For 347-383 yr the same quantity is 38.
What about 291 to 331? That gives 29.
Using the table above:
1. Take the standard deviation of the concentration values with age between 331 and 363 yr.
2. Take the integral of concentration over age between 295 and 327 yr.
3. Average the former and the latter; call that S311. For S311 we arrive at 245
